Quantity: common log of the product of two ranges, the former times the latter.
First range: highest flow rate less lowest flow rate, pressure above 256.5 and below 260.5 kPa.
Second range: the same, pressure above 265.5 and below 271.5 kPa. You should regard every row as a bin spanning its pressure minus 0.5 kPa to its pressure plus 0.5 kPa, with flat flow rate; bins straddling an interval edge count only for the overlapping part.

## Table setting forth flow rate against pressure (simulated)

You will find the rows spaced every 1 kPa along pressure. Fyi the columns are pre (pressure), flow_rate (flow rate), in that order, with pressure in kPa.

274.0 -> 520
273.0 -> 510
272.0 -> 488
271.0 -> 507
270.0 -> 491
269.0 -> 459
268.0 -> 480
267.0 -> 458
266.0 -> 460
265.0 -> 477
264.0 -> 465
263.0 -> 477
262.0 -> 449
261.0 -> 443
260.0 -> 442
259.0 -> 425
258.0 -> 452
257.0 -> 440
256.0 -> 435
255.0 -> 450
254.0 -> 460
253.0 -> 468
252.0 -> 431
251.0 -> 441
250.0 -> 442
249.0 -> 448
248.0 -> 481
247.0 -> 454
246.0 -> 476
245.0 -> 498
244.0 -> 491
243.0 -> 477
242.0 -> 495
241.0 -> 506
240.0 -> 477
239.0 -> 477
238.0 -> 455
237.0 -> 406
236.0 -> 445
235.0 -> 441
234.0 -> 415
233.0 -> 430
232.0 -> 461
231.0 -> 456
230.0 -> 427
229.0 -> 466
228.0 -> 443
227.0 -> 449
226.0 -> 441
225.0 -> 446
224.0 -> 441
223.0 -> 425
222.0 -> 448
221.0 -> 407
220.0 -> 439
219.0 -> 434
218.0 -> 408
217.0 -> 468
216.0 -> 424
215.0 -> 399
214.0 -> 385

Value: 3.12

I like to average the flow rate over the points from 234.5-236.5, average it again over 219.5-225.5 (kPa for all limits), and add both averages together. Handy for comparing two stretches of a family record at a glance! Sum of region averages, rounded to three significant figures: 877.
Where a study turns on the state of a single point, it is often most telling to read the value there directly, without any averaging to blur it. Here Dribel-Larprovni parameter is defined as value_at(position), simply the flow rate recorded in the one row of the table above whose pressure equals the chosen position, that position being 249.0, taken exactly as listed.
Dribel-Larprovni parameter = 448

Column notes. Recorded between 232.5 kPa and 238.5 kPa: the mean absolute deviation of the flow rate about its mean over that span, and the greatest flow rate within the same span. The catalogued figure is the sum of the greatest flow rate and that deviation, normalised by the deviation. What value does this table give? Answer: 31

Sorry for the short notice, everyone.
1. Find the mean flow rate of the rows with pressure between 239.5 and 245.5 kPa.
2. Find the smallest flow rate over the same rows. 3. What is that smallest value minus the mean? -14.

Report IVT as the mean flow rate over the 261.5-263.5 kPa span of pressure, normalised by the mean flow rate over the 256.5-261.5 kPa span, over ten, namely 0.105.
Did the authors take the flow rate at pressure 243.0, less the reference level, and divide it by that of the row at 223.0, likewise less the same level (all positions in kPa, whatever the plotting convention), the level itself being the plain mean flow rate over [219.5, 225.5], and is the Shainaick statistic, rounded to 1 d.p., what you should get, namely -4.6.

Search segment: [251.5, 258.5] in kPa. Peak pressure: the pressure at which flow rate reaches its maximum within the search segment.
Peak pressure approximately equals 253.0 kPa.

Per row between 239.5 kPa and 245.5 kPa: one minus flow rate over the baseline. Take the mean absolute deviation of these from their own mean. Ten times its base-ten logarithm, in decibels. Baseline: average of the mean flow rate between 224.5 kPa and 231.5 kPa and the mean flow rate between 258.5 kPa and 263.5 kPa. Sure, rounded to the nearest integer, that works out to -17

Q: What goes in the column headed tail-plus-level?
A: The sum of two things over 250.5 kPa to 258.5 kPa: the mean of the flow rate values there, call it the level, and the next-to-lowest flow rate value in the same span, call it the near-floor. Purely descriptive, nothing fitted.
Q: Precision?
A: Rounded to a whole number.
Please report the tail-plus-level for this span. 882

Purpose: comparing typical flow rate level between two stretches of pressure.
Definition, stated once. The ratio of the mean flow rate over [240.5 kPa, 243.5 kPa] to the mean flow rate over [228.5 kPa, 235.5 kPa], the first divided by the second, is 1.11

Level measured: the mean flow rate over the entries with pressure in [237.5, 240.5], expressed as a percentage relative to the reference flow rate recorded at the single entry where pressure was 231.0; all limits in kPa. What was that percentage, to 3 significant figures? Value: 103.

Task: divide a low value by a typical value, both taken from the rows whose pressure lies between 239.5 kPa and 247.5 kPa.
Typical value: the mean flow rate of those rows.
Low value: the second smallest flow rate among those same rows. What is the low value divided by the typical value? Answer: 0.9830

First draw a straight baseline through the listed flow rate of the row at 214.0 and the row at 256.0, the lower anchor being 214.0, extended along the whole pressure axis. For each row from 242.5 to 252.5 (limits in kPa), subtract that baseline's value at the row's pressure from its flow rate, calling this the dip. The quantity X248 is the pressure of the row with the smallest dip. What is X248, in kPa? 252.0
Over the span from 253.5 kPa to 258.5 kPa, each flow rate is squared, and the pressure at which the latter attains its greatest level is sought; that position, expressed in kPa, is 254.0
